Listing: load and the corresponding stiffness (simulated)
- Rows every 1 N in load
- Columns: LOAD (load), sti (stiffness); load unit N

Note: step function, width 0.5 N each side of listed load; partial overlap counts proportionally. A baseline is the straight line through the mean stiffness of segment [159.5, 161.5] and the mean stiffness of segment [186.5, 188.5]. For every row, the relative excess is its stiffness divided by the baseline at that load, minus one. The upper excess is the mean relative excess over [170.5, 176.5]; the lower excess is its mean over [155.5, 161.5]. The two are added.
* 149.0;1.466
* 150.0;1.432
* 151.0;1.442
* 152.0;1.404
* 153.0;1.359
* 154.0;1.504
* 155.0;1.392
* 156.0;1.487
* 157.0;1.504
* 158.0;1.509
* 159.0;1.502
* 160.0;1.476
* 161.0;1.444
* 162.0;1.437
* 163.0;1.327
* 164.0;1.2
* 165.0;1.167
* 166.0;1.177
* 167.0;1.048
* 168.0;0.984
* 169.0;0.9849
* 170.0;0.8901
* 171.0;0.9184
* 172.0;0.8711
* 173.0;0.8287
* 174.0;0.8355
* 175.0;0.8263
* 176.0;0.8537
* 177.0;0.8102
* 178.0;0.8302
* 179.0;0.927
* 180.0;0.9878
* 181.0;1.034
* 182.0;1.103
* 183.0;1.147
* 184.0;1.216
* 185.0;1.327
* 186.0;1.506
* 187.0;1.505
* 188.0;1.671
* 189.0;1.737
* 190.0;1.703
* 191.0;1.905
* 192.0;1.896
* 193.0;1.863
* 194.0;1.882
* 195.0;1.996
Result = -0.4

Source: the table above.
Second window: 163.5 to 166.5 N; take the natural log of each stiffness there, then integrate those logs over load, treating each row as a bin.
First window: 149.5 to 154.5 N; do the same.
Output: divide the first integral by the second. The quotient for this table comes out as 3.6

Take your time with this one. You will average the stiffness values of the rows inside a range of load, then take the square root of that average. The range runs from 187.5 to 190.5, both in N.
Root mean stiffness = 1.31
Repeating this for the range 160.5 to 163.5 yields 1.18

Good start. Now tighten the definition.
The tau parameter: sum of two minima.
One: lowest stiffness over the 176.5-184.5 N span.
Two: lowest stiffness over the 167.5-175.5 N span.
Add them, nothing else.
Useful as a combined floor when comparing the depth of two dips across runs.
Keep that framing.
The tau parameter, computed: 1.64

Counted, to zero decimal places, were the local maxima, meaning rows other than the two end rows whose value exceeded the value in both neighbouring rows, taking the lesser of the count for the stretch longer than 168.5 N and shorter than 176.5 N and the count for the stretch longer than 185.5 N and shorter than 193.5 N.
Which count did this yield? 2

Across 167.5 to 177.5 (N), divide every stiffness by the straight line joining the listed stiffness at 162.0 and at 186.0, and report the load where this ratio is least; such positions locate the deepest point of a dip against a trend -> 177.0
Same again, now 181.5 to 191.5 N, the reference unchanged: 182.0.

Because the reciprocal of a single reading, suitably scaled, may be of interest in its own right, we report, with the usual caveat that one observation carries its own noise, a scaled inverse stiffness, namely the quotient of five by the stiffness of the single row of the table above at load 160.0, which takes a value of 3.39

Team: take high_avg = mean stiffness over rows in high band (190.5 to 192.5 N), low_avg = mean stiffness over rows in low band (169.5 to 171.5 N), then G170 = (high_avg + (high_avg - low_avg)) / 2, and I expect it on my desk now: 1.4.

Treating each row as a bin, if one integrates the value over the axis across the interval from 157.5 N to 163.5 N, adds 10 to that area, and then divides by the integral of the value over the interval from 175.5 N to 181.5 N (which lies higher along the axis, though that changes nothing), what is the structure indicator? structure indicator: 3.4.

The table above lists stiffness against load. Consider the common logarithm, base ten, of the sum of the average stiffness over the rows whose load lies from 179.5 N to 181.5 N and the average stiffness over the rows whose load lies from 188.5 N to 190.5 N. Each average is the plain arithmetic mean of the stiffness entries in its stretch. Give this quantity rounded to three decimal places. 0.436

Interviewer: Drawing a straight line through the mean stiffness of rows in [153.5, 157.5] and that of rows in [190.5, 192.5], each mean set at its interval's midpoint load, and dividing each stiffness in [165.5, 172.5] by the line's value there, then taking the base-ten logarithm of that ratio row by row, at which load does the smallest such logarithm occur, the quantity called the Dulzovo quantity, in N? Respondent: 172.0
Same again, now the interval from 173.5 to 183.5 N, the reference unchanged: 177.0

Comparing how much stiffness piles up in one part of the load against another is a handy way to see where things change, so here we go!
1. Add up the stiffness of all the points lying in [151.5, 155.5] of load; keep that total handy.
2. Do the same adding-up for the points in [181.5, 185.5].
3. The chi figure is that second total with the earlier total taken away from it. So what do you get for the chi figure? -0.9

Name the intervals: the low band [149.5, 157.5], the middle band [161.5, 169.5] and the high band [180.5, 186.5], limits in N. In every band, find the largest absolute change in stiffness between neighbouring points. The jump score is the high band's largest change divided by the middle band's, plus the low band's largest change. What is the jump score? 1.5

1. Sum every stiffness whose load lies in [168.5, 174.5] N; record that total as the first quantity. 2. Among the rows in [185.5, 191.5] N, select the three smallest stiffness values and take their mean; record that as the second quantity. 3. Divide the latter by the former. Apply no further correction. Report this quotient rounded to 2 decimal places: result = 0.29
